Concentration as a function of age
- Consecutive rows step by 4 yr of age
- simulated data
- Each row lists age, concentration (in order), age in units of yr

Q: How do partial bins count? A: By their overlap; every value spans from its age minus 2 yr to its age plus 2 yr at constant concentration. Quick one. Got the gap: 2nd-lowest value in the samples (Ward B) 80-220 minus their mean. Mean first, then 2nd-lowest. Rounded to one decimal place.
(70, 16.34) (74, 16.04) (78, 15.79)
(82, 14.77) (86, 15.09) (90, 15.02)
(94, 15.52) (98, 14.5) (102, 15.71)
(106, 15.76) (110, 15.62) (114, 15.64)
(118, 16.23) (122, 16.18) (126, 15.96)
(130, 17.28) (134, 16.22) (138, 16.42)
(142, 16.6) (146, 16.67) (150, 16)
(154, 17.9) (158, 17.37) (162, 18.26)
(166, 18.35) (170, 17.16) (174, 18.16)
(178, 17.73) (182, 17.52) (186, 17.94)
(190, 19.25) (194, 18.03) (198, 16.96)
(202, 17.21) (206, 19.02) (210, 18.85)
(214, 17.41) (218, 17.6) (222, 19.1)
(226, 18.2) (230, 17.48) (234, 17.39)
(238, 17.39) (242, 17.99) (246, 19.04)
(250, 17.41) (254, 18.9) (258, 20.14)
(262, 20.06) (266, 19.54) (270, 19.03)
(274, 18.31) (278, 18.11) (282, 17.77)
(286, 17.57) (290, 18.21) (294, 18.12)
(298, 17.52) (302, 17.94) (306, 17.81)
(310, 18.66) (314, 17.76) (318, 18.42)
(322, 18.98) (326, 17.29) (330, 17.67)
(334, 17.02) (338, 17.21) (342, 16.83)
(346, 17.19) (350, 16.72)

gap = -2.1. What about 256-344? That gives -1.2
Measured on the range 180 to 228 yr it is -0.9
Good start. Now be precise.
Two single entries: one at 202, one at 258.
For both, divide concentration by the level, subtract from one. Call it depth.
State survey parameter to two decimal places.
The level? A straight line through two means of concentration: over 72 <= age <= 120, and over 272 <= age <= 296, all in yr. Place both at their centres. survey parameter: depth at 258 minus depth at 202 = -0.12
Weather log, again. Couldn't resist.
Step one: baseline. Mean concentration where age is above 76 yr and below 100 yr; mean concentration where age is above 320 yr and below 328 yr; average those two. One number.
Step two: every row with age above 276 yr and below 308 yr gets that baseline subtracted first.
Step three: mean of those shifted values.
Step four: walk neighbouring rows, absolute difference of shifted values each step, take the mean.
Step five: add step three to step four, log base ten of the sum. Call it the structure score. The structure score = 0.20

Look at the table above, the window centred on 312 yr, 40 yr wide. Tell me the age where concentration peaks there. 322 yr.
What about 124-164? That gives 162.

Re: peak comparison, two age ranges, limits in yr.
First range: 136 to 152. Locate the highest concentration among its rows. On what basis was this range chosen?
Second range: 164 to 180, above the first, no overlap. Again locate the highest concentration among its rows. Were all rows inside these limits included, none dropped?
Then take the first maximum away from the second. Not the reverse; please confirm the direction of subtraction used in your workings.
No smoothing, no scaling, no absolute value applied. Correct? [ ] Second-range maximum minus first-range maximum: 1.7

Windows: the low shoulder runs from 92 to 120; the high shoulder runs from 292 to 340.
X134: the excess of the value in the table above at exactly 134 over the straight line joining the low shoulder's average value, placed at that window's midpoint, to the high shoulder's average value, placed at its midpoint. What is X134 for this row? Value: 0.3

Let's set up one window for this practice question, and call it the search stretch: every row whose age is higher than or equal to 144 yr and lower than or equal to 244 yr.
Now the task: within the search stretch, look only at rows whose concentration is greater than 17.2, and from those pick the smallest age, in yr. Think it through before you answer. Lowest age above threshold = 154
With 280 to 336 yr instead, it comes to 282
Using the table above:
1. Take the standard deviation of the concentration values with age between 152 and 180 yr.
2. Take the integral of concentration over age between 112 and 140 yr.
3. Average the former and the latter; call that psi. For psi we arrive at 228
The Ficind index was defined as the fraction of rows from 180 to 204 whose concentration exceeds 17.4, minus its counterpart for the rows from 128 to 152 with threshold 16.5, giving 0.2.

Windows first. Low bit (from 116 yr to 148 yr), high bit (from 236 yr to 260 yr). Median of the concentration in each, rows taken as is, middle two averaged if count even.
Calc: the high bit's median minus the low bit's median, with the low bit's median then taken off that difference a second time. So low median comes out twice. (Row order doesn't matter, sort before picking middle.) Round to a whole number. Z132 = -14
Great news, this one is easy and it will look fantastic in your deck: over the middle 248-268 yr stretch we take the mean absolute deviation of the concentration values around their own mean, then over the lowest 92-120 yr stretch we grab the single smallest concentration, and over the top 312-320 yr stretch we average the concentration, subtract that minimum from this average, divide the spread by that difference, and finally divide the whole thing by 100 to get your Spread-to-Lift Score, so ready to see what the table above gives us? 0.0024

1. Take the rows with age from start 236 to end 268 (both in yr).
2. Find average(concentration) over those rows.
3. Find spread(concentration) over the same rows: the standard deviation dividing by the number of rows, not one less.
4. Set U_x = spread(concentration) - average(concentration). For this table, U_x -17.8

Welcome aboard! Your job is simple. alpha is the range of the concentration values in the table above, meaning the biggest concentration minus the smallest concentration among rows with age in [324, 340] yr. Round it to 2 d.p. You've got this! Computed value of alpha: 0.65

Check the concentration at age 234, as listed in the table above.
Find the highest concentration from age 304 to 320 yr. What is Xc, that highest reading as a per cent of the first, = 107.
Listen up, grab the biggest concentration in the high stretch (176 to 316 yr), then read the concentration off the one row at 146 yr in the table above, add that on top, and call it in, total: 36.8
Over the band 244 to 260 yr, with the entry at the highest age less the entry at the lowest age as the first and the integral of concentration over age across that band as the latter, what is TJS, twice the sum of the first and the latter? 606.1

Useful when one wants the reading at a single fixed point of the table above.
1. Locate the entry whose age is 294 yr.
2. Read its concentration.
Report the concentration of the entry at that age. 18.12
